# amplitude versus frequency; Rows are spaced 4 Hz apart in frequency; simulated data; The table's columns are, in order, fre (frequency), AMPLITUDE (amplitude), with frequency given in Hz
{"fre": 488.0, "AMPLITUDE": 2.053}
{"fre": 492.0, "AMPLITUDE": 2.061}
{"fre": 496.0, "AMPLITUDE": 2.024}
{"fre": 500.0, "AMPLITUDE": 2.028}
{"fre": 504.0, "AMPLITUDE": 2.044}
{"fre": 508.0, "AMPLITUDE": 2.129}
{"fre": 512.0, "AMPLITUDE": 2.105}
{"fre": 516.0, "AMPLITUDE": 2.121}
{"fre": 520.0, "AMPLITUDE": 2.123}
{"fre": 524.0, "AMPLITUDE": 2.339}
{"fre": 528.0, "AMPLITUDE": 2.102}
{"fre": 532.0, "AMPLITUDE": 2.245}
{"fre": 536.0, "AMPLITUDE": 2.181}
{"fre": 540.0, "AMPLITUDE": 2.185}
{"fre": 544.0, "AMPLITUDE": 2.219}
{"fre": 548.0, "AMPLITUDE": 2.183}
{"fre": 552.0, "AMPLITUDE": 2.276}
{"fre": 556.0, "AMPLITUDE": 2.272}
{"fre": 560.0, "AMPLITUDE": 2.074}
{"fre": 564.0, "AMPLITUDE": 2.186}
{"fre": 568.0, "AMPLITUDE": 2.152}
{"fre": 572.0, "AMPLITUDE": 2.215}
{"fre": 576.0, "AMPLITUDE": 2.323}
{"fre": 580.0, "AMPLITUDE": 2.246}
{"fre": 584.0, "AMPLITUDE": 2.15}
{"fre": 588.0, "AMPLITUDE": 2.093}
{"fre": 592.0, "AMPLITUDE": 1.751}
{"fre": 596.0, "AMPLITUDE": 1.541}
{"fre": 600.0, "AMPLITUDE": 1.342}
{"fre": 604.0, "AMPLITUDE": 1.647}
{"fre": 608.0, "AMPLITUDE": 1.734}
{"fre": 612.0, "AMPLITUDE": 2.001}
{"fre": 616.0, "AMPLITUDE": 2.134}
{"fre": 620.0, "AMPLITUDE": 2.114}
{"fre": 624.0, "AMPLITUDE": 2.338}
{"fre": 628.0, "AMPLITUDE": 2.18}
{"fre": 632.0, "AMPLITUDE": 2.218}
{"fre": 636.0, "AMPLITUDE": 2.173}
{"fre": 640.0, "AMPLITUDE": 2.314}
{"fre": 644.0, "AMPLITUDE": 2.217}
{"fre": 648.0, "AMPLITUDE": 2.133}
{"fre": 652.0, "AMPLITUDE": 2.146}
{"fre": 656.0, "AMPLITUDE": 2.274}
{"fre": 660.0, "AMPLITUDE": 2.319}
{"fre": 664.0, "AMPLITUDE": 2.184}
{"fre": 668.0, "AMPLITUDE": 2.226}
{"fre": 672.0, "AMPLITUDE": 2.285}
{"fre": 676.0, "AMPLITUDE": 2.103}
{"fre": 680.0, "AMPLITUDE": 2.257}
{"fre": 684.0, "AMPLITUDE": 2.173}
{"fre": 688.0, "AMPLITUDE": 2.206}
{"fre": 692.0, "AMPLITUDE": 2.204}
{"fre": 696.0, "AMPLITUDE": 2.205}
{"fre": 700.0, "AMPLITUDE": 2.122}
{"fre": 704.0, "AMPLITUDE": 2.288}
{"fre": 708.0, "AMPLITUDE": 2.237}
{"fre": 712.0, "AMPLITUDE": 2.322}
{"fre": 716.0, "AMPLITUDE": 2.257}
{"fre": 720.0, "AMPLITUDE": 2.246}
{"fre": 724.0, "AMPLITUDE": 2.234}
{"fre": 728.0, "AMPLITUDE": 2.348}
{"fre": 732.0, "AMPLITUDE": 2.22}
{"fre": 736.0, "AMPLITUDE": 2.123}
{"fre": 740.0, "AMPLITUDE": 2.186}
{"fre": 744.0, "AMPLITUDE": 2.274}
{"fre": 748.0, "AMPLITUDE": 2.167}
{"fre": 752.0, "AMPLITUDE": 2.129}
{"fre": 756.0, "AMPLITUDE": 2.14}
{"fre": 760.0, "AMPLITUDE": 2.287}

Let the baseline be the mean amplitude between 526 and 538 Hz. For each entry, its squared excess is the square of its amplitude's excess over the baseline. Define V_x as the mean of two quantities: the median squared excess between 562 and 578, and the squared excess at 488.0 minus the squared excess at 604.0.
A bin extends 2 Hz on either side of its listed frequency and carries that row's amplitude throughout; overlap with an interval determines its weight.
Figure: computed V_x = -0.132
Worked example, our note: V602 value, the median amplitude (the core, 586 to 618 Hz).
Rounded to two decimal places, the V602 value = 1.74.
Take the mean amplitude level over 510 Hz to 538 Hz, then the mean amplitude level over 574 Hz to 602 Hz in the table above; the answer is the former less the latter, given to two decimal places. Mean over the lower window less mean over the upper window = 0.25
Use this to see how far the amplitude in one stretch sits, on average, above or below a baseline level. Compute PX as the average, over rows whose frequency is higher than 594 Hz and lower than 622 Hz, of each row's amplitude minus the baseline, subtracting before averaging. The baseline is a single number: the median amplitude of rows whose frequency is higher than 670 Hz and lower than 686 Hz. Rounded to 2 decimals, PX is -0.43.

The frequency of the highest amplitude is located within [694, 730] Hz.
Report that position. 728.0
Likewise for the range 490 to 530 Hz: 524.0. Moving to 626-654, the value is 640.0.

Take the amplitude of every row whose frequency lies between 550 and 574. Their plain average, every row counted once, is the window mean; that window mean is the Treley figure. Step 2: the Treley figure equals 2.20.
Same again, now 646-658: 2.18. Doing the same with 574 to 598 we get 2.02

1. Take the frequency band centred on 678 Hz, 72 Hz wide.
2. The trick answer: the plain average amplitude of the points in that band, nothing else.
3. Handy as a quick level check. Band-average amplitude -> 2.22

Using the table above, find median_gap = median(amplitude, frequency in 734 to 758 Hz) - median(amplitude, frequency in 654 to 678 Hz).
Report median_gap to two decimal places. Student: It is -0.10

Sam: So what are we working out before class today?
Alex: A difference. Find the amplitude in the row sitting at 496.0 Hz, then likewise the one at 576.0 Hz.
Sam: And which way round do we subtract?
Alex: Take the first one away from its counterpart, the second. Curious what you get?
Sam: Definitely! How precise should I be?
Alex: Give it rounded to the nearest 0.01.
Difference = 0.30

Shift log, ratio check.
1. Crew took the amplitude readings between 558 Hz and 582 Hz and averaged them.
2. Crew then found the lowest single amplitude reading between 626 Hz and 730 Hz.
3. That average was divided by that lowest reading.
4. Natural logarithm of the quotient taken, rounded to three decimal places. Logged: 0.045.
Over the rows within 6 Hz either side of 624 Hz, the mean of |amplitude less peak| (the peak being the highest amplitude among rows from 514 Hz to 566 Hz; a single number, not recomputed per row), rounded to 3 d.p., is 0.128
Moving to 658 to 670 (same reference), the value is 0.096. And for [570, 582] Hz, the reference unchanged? 0.078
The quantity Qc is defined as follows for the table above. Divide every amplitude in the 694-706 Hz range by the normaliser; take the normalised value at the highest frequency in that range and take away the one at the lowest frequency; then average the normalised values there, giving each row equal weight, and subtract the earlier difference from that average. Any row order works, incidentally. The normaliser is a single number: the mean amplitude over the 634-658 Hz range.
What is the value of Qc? 0.96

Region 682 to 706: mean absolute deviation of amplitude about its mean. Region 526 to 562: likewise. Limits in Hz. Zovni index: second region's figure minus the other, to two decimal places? 0.02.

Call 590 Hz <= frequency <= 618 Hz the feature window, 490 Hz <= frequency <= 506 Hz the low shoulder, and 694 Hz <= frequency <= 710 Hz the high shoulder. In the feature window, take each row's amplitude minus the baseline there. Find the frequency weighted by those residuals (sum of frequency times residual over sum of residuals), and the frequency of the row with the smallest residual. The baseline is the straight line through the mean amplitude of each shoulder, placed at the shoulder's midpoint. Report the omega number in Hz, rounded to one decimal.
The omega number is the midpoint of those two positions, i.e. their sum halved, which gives 600.3 Hz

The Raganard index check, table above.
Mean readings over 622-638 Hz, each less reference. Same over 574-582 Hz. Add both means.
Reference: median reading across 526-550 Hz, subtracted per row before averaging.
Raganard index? 0.144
